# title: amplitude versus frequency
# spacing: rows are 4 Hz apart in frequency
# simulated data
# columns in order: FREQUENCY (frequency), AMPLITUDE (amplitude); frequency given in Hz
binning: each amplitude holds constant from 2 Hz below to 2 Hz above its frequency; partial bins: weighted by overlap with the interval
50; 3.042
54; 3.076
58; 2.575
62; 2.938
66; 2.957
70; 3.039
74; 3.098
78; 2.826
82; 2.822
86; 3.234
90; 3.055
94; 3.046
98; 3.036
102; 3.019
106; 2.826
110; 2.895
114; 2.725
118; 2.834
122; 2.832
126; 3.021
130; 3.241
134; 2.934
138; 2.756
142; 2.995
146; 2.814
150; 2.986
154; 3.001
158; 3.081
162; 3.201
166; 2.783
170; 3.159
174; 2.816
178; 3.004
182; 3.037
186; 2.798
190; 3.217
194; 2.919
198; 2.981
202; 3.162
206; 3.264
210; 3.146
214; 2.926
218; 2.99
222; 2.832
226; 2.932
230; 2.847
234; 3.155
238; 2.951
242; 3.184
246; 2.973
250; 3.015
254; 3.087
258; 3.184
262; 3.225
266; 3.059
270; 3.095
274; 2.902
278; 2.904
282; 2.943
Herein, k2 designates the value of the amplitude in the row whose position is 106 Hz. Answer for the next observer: 2.826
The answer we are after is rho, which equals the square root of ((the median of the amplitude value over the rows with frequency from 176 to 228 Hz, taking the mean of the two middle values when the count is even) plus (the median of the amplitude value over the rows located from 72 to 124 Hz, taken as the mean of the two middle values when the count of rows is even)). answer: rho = 2.43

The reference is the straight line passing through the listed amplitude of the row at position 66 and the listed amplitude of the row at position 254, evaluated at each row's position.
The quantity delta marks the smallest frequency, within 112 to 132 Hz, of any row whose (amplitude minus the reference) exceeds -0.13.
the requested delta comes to 126 Hz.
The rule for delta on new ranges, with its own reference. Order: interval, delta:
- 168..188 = 170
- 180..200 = 182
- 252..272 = 254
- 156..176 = 158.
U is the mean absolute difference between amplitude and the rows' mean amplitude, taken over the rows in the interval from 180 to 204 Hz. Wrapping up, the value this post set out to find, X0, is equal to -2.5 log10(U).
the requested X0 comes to 2.3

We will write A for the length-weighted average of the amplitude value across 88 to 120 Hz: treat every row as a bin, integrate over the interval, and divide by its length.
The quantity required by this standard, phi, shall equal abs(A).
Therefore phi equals 2.93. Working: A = 2.93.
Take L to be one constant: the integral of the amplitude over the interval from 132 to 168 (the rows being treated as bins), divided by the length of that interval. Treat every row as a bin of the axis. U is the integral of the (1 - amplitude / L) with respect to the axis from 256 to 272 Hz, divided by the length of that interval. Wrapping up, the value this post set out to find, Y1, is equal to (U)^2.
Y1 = 0.0042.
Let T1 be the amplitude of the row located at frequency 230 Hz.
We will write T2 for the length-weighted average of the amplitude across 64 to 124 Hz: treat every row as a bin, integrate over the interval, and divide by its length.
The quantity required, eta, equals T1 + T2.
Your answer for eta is 5.797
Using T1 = 2.847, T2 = 2.95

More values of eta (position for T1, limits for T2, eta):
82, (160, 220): 5.849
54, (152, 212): 6.114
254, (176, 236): 6.101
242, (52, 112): 6.147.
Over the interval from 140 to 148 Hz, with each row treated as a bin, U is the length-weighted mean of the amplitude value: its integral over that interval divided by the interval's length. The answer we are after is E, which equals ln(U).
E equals 1.07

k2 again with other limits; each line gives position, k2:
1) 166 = 2.783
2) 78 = 2.826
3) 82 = 2.822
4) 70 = 3.039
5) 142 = 2.995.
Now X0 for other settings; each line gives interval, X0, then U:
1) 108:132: 2.2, 0.138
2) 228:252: 2.5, 0.099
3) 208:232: 2.7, 0.082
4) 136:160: 2.5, 0.103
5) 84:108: 2.8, 0.076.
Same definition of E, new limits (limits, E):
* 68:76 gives 1.12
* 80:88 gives 1.11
